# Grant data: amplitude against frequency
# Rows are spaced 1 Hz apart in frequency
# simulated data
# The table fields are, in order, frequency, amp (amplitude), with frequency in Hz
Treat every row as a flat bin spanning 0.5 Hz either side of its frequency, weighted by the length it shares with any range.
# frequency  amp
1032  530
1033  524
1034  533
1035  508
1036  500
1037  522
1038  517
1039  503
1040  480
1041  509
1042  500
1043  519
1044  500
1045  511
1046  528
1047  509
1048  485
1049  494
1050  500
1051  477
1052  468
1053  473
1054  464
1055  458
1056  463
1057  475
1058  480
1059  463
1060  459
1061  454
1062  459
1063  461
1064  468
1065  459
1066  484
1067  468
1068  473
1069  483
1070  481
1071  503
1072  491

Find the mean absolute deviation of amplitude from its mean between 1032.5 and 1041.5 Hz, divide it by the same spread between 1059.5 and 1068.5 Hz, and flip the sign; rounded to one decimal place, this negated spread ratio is -1.6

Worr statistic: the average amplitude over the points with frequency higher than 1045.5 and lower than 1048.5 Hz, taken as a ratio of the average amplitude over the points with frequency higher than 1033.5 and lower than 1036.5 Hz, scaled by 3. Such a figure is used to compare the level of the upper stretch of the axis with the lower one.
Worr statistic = 2.96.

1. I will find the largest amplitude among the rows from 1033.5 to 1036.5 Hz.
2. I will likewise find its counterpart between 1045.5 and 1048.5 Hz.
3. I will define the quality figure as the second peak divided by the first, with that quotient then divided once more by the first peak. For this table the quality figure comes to 0.0019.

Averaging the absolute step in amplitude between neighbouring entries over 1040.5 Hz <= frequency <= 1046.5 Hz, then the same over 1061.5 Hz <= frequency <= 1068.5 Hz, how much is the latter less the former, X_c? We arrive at -4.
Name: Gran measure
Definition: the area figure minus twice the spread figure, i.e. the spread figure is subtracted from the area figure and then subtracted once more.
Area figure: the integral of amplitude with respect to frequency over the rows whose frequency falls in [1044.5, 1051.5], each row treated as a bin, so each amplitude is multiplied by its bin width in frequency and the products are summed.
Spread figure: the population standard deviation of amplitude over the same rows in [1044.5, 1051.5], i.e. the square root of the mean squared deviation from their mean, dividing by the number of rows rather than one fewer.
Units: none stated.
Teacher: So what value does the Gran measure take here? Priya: 3472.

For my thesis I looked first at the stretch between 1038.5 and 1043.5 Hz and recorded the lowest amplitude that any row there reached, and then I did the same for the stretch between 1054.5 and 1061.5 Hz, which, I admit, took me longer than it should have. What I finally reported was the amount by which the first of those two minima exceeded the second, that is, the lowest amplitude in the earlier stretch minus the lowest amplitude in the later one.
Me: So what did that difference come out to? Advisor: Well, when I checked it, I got 26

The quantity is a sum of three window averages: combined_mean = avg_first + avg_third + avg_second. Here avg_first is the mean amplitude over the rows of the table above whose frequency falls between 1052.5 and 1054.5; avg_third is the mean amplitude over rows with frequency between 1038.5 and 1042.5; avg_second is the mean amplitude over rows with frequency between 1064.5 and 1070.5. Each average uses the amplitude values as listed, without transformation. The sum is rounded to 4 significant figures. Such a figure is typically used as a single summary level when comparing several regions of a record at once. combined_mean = 1441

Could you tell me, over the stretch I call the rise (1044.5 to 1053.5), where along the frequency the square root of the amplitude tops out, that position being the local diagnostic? 1046 Hz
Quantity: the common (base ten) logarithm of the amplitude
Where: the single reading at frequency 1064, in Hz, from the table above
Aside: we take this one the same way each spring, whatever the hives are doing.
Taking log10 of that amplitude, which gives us 2.670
